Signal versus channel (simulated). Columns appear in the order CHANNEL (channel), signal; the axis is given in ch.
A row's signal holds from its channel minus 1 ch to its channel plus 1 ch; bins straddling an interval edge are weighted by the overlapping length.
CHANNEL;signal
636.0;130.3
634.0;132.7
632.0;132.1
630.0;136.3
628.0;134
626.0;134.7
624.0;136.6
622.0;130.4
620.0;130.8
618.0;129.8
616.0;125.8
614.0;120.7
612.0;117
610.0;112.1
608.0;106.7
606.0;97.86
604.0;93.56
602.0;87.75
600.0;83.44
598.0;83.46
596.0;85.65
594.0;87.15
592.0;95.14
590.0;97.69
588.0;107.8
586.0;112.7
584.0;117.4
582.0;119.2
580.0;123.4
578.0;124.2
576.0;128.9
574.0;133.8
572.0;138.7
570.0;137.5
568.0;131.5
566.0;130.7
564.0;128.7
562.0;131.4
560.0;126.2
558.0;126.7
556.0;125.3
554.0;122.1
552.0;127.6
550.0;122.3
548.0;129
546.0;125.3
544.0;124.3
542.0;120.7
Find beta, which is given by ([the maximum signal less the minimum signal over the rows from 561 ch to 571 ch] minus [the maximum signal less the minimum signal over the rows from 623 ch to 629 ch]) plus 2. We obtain 8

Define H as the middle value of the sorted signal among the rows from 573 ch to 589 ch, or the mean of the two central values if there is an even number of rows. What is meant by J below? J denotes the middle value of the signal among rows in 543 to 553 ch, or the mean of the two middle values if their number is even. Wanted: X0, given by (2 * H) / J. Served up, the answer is 1.9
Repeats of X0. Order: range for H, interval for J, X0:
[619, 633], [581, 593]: 2.4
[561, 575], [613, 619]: 2.1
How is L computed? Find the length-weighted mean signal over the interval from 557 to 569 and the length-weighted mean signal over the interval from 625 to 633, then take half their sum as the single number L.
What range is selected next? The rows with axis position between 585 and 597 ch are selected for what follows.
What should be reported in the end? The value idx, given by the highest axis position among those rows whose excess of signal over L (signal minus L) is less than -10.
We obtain 596.0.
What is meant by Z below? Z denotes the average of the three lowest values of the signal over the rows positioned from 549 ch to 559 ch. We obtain 123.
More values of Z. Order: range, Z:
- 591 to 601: 84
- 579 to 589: 113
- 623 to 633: 134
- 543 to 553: 124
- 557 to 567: 127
